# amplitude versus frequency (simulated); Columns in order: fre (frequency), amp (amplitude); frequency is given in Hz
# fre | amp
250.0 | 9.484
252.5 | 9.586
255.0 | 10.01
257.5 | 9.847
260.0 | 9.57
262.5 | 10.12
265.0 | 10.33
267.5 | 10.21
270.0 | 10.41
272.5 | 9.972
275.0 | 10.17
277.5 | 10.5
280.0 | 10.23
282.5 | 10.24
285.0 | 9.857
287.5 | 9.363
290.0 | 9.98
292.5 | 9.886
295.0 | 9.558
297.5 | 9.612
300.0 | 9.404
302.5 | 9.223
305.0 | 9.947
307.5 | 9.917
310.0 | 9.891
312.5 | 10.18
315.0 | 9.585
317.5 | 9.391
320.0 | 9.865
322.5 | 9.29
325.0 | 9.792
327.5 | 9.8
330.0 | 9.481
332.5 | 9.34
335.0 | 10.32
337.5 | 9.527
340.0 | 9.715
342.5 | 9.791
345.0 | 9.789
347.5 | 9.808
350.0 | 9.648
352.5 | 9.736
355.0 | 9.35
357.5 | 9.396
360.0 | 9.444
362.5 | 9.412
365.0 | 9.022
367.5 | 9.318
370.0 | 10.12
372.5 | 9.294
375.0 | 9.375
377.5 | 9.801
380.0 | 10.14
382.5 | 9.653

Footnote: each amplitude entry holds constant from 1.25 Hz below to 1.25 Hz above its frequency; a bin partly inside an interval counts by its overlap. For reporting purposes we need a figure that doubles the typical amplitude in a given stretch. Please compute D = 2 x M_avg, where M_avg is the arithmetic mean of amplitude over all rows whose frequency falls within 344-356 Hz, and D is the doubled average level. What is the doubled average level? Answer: 19.3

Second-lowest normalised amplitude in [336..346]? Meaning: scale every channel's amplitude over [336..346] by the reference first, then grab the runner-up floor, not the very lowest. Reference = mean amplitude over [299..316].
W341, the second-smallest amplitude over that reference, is 1.00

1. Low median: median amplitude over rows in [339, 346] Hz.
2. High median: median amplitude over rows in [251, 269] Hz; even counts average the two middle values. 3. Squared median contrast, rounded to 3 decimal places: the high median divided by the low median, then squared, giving 1.046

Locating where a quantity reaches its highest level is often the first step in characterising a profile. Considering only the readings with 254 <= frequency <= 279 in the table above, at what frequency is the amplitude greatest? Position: 277.5 Hz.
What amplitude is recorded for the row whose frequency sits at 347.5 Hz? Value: 9.808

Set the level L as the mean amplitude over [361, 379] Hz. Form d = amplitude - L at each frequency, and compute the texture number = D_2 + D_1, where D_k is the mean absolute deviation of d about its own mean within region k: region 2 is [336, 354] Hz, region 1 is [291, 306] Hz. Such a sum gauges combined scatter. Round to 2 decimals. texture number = 0.28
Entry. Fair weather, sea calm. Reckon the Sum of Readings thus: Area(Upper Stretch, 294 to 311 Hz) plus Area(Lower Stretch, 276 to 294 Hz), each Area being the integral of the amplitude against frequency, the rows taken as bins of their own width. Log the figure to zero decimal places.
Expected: 344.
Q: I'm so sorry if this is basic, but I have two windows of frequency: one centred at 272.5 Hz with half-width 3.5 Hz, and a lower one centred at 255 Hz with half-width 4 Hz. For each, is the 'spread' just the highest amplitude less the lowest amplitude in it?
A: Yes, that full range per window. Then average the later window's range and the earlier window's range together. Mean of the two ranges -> 0.43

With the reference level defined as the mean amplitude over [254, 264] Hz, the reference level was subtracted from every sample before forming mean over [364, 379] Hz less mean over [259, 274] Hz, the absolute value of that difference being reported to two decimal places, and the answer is 0.61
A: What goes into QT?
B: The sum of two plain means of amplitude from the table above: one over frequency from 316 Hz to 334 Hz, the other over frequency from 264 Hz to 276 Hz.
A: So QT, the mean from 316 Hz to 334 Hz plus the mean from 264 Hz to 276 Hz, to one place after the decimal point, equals 19.8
